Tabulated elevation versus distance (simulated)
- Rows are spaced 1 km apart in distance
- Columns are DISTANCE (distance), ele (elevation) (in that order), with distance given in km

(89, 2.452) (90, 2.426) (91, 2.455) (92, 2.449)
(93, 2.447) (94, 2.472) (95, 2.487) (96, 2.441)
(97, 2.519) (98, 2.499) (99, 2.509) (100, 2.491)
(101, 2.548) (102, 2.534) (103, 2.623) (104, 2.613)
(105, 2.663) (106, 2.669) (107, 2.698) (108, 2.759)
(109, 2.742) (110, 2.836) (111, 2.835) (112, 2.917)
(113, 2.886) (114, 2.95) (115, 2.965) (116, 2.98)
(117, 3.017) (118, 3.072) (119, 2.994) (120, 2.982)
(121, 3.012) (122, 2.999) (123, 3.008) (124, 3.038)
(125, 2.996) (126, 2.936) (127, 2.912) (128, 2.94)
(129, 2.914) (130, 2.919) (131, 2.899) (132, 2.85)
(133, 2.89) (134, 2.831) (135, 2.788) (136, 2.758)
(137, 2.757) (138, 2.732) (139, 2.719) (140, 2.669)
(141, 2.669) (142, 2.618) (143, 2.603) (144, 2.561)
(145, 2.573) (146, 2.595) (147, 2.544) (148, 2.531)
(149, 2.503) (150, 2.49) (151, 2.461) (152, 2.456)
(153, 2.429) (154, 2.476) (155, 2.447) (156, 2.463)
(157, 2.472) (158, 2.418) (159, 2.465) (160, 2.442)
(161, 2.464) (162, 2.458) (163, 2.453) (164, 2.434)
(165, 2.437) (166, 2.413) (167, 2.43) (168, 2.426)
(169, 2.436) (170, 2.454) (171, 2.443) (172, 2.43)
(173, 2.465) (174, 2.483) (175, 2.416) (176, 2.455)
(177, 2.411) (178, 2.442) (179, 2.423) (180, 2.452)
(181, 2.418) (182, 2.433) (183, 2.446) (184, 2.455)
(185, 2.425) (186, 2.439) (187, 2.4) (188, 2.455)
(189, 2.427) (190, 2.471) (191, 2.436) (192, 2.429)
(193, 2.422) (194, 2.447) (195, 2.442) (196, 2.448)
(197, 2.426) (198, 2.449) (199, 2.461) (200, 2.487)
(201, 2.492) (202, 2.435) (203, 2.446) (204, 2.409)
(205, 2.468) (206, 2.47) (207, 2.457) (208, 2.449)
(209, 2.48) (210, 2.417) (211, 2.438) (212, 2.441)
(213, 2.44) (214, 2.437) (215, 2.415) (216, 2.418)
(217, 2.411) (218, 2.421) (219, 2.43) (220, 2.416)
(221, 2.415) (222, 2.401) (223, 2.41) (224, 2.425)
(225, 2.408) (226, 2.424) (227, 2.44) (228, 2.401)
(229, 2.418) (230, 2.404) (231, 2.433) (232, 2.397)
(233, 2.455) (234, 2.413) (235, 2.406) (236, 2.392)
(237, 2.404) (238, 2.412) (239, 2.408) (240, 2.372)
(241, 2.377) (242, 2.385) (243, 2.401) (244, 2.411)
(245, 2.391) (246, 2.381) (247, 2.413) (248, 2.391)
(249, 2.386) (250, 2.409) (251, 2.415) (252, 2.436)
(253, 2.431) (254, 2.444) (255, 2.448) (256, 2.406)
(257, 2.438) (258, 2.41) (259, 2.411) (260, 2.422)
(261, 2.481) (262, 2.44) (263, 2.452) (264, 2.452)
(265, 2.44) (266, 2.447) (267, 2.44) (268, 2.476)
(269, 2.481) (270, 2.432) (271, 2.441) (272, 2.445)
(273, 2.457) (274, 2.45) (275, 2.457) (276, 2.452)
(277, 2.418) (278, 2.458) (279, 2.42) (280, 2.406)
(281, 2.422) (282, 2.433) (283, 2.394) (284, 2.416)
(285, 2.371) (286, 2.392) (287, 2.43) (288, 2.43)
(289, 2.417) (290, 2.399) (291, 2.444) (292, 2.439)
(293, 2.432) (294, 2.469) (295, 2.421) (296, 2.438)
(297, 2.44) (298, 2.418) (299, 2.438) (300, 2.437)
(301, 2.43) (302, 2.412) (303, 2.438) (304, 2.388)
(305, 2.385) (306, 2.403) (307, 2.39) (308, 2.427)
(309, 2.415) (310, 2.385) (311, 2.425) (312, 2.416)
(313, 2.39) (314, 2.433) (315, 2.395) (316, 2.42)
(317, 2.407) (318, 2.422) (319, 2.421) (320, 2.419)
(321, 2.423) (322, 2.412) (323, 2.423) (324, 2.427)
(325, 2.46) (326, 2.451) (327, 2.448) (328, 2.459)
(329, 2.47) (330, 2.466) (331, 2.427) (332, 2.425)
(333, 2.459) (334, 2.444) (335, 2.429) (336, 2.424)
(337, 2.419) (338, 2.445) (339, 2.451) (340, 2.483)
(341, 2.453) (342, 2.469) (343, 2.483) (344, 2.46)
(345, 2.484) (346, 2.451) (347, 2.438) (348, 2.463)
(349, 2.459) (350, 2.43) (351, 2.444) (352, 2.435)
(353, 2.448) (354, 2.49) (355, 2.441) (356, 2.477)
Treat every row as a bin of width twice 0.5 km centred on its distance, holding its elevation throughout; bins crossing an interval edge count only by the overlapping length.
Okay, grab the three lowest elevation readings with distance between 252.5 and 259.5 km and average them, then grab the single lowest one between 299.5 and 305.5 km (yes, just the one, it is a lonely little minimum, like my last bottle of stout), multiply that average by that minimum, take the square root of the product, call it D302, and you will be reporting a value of 2.40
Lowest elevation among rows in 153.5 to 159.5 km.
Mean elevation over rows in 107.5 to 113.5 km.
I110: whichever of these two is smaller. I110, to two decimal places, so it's 2.42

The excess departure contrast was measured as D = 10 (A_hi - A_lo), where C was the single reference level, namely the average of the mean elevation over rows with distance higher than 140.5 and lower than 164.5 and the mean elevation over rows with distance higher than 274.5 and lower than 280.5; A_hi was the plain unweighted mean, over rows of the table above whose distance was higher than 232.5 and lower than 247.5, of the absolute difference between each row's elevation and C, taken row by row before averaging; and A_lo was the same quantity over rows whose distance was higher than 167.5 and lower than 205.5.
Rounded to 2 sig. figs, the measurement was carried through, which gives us 0.38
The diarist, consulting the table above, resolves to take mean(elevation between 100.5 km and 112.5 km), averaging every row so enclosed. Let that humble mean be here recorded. 2.70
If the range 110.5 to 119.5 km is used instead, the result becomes 2.96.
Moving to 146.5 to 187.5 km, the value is 2.45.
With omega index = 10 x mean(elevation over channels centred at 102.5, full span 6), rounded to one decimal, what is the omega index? 25.8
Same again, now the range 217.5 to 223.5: 24.2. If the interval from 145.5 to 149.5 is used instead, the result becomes 25.4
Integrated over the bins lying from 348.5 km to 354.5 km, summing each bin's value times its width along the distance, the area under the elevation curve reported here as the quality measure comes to 15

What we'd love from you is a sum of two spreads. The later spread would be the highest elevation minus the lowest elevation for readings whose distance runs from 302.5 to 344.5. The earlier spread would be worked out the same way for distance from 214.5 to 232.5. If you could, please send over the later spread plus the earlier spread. 0.14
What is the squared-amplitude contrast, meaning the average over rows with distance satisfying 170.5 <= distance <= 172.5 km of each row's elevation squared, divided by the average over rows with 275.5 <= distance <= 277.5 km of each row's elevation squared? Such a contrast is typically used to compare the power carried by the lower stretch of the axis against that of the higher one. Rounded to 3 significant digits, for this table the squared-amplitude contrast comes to 1.00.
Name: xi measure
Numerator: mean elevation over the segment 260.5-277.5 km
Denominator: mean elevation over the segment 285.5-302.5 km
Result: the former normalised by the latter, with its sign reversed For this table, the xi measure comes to -1.01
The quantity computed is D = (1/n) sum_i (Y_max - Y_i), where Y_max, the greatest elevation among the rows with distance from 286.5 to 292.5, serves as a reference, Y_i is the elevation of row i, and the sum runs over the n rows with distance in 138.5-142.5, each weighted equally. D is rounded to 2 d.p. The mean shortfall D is -0.22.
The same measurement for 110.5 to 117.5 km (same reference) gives -0.49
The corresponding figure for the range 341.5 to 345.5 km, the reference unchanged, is -0.03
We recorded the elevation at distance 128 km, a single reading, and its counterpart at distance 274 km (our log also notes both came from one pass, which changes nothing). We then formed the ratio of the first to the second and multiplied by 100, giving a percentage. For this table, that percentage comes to 120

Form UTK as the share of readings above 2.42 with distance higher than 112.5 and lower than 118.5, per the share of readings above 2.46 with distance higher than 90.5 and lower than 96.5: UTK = 3.0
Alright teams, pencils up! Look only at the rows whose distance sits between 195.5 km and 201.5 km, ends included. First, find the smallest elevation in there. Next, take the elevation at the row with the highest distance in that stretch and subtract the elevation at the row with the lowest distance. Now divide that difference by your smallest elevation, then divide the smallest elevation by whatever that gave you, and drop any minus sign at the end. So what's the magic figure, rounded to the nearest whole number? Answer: 134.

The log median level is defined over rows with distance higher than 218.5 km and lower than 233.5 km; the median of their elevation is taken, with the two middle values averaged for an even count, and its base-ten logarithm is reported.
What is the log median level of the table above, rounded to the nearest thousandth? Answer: 0.383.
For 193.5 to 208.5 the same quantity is 0.389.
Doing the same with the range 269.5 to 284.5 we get 0.386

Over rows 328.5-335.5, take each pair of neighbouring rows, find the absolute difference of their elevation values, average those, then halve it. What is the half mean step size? 0.0091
